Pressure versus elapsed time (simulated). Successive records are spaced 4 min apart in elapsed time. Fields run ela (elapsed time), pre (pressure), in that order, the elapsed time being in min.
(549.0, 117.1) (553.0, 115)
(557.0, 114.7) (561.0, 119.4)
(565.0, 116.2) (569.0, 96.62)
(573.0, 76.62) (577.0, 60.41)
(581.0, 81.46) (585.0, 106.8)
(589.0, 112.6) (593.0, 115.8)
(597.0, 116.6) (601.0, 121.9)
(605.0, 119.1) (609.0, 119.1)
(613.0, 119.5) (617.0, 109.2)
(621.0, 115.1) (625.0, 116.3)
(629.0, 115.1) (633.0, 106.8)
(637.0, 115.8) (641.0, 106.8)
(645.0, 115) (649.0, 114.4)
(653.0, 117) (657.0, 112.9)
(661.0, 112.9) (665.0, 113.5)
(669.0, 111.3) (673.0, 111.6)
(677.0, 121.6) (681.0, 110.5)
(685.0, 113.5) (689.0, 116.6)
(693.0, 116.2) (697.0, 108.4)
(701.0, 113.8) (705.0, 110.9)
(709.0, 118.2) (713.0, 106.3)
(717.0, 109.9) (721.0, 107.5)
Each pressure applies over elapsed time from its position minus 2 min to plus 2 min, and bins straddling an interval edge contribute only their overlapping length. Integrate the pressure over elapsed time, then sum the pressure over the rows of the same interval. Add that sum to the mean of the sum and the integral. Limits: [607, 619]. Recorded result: 1217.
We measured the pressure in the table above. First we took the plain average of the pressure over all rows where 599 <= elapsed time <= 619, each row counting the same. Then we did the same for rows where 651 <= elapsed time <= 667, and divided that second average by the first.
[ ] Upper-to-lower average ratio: 0.97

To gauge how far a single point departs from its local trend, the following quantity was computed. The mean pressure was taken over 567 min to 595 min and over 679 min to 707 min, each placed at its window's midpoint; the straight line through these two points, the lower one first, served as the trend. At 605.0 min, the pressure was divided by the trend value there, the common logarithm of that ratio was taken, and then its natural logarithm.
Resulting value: -2.4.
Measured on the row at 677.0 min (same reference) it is -3.1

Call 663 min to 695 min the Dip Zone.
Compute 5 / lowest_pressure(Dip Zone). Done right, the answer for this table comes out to 0.0452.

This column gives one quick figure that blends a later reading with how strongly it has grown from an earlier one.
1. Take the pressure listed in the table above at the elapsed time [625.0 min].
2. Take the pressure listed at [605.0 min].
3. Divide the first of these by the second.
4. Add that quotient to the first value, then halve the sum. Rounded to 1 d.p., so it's 58.6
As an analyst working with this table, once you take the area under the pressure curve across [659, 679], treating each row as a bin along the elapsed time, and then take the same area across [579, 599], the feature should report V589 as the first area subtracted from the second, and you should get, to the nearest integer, -151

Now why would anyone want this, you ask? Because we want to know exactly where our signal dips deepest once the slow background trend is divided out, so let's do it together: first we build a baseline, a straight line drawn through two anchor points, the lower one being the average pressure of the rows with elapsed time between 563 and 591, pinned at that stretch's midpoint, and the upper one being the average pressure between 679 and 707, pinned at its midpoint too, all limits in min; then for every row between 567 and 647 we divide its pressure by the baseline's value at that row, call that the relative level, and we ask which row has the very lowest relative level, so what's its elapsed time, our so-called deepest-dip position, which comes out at 577.0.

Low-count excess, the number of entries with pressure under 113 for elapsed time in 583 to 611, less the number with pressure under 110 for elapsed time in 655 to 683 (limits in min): 2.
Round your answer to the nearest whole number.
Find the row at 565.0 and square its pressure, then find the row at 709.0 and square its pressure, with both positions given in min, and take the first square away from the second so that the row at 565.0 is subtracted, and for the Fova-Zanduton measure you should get 469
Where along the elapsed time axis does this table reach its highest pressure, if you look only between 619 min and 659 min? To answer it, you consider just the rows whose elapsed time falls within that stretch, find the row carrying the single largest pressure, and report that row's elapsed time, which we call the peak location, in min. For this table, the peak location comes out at 653.0 min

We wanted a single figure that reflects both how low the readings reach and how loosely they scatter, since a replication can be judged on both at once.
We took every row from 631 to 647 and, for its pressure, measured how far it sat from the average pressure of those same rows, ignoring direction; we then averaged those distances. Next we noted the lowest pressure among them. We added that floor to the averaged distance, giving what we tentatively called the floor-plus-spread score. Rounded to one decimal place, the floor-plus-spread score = 111.1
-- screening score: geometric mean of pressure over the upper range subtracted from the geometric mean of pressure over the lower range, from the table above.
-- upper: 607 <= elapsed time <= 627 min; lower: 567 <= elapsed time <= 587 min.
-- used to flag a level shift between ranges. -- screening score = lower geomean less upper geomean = -33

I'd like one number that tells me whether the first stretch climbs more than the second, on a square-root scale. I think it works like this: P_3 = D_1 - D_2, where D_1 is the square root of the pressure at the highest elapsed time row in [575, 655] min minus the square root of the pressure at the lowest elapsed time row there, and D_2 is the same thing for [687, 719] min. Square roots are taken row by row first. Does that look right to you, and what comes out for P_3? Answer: 3.4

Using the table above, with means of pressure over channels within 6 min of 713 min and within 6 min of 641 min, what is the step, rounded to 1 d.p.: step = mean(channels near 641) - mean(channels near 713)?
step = 1.1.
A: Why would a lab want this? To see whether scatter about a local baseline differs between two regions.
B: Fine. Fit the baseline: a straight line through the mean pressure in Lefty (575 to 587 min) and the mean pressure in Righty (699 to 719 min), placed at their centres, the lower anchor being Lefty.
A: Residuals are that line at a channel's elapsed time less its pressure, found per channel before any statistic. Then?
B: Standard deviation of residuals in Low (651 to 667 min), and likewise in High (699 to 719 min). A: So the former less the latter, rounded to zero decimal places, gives -2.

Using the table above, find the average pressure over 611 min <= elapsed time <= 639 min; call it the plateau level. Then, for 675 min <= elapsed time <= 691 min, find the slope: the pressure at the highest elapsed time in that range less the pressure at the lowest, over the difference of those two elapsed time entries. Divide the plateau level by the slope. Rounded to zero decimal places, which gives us -274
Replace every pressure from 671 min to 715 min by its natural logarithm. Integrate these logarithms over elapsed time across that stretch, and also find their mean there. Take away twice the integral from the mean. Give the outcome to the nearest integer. -412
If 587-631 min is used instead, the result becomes -414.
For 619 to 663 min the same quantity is -412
